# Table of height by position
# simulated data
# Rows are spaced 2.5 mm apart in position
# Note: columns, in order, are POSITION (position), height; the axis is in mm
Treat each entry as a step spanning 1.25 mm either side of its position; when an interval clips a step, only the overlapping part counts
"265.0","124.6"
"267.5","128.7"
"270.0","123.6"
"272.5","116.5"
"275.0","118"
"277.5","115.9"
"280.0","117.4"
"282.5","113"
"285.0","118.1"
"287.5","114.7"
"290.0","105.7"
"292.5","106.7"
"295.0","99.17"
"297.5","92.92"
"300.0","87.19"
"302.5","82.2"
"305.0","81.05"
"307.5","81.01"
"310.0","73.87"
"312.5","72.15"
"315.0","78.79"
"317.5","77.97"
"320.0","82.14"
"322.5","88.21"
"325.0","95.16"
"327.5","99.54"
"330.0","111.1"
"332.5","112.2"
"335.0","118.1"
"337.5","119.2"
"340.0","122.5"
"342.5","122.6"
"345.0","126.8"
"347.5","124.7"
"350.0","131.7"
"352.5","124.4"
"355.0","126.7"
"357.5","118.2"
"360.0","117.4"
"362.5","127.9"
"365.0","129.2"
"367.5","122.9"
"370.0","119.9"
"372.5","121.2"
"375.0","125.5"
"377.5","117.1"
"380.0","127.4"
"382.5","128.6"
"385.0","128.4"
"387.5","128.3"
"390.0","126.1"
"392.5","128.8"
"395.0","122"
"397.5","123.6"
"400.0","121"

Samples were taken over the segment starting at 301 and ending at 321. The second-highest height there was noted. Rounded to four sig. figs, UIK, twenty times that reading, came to 1643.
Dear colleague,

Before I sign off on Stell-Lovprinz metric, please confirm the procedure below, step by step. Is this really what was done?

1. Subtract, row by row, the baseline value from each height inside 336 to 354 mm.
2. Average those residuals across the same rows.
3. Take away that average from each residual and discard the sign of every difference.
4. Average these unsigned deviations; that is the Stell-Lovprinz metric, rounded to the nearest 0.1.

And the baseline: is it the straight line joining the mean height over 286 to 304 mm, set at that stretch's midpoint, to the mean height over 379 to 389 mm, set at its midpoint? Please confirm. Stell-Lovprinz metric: 2.2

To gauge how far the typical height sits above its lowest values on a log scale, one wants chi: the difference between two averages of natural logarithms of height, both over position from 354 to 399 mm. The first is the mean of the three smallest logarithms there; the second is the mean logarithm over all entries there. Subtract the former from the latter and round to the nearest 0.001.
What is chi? 0.056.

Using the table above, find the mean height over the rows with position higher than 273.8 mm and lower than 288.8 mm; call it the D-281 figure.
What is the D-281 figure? 116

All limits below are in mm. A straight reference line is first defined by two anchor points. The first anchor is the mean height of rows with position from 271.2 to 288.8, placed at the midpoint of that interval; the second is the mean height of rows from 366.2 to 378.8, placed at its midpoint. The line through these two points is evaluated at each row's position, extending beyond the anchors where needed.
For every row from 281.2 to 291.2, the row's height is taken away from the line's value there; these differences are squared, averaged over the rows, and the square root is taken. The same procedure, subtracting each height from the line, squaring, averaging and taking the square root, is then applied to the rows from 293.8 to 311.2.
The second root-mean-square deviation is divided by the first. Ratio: 5.6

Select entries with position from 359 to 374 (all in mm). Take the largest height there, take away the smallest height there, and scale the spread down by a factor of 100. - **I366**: 0.12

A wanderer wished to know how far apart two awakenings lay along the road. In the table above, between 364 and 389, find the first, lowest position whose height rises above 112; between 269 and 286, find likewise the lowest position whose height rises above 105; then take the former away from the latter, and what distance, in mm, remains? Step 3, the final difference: -95.0 mm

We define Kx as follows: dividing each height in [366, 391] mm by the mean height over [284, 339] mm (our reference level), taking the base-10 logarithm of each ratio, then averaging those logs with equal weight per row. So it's 0.116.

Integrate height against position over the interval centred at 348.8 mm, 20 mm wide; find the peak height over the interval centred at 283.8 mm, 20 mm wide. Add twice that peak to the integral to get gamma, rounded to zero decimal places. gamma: 2730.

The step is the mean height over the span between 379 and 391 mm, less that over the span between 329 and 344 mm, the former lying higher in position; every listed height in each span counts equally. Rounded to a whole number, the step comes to 10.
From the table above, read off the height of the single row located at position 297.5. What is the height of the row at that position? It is 92.92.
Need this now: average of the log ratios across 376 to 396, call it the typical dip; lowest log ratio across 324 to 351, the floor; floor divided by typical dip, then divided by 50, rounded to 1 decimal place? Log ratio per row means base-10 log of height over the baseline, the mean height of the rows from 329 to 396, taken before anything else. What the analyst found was -0.3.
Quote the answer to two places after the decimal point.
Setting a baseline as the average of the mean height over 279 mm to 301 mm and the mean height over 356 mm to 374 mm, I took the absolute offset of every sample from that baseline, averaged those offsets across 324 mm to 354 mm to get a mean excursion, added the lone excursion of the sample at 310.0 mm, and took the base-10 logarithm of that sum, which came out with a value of 1.70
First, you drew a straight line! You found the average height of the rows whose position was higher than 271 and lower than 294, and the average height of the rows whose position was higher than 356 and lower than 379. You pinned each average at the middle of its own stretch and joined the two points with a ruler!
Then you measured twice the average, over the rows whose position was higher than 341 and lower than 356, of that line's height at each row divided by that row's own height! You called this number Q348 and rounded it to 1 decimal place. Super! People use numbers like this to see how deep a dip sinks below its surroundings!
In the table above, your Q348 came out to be 1.9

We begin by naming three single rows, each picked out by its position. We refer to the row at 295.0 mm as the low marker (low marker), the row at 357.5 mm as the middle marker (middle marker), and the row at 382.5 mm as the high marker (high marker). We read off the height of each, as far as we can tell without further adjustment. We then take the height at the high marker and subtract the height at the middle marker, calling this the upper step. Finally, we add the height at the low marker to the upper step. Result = 110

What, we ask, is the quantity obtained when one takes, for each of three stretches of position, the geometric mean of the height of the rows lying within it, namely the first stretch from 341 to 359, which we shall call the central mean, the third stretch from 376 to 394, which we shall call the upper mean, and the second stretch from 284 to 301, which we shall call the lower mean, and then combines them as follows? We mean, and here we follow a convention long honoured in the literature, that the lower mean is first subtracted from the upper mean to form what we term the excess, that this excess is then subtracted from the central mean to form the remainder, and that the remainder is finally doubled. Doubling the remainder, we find 203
